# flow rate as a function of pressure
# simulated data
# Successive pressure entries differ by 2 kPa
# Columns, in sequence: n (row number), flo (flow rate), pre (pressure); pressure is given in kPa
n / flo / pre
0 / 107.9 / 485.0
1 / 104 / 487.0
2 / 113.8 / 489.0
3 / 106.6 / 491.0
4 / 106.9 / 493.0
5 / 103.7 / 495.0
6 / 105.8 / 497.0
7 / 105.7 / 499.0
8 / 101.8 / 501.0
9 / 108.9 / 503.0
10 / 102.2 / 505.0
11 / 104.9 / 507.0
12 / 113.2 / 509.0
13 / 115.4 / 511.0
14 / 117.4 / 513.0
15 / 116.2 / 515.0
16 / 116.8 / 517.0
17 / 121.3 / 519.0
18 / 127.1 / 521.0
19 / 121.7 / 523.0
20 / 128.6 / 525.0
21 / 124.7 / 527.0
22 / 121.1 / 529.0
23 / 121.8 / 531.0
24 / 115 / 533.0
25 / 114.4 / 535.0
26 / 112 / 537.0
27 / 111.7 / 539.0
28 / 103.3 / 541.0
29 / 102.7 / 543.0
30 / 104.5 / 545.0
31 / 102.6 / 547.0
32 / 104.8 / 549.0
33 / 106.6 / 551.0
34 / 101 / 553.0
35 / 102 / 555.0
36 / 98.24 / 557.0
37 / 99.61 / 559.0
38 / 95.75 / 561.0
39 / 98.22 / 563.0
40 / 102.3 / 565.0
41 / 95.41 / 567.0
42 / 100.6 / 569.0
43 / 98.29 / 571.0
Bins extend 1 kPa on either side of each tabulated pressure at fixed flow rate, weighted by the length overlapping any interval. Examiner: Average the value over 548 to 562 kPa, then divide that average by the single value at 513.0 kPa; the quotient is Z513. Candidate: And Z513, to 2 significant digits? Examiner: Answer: 0.86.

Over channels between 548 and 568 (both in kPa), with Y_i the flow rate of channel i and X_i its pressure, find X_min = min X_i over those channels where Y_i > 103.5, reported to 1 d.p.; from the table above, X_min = 549.0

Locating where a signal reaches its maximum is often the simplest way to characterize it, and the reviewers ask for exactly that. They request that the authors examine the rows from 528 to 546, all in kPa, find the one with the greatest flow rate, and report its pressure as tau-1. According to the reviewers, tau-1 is 531.0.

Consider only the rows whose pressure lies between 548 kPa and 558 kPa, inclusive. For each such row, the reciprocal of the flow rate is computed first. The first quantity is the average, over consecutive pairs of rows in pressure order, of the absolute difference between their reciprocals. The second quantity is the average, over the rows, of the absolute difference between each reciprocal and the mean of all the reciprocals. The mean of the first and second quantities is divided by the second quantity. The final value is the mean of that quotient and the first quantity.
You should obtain 0.55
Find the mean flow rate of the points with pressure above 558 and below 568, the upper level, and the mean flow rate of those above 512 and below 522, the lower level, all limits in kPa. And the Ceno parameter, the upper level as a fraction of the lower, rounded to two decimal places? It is 0.82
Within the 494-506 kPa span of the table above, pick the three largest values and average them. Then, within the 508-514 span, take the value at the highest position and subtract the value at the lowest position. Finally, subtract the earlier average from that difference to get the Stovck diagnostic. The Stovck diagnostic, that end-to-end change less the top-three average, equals -103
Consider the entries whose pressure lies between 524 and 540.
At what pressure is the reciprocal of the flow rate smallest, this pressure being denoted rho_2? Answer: 525.0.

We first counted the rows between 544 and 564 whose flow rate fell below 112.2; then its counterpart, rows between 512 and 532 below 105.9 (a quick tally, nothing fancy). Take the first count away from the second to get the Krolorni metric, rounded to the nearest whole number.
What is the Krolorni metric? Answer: -10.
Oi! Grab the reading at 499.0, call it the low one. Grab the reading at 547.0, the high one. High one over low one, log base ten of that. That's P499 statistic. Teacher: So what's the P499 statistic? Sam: -0.013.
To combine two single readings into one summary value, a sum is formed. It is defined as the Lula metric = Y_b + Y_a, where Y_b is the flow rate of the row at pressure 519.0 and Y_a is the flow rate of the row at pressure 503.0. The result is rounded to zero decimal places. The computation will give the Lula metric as 230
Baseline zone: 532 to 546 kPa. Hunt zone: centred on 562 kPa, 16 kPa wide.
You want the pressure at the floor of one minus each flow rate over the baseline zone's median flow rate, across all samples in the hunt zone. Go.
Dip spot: 565.0 kPa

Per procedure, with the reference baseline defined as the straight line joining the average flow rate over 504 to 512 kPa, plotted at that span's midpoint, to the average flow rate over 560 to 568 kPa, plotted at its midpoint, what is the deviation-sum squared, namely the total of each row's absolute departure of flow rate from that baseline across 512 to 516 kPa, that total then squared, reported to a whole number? 328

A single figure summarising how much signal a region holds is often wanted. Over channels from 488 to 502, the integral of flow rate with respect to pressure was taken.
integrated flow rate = 1489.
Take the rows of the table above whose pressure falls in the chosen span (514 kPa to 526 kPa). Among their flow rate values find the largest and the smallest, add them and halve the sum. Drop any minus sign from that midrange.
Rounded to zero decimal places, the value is 122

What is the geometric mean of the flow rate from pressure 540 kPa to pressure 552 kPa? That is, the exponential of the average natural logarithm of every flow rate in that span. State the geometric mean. 104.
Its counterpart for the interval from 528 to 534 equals 119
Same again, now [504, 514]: 110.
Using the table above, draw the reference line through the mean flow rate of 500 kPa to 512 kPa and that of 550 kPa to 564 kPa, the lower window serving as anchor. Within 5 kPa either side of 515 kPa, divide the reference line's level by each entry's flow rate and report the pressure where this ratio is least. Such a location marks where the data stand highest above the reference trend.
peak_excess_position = 519.0 kPa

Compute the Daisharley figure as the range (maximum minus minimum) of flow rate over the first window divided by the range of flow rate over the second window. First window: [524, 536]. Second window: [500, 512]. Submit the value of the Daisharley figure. 1.0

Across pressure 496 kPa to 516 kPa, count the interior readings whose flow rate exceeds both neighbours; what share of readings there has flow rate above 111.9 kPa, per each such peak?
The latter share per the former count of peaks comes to 0.20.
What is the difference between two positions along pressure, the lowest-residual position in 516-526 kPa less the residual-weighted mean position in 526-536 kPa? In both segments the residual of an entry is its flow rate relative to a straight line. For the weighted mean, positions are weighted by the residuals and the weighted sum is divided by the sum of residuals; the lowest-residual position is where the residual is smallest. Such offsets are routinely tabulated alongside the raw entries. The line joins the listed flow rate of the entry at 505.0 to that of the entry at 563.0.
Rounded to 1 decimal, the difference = -13.5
